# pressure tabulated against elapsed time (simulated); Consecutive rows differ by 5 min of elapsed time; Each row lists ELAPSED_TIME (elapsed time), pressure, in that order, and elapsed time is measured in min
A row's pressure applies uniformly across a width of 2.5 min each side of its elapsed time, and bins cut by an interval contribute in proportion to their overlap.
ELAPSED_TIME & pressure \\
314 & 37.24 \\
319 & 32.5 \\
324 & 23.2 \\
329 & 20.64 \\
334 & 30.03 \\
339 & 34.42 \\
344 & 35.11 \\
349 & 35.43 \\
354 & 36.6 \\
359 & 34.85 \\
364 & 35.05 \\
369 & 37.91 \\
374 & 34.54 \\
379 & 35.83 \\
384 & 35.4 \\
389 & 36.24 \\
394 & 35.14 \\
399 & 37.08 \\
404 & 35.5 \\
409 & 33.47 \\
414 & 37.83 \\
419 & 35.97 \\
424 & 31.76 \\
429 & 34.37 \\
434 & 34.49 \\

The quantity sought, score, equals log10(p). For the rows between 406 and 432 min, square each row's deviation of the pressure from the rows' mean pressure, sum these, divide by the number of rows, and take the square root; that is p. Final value 0.3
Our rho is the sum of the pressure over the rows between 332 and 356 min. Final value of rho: 172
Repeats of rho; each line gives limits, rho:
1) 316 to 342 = 141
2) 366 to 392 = 180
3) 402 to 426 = 175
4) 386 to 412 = 177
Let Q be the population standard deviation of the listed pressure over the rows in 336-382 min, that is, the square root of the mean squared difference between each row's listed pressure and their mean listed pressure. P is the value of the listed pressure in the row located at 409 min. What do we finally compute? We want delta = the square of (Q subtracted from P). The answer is 1051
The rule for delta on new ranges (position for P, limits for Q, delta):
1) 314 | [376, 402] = 1336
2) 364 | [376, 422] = 1149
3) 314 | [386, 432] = 1259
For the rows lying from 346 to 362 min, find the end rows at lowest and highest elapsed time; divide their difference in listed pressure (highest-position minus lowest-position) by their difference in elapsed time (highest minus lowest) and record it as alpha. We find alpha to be -0.06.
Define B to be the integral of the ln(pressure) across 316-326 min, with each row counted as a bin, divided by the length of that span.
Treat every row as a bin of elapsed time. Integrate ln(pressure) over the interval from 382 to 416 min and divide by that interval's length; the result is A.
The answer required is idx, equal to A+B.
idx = 6.9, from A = 3.58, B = 3.34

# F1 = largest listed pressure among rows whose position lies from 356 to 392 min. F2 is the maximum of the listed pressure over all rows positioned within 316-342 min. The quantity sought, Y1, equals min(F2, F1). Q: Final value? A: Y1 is 34.4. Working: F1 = 37.91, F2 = 34.42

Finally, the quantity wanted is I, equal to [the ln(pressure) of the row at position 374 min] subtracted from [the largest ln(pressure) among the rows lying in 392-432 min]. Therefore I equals 0.09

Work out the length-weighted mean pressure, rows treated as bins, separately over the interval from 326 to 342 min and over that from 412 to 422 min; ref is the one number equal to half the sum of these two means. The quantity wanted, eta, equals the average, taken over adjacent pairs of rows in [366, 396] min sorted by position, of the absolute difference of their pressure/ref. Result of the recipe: 0.04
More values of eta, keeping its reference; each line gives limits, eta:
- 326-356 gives 0.10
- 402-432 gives 0.09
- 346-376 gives 0.06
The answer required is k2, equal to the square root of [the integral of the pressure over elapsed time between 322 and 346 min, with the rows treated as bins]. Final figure 26.2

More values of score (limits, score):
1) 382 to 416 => 0.1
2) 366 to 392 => 0.0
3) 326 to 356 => 0.7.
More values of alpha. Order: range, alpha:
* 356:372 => 0.31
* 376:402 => 0.06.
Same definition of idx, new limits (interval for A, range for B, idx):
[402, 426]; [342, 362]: 7.1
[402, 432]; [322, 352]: 6.9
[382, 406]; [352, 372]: 7.2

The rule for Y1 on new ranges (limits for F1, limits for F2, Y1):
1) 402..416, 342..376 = 37.8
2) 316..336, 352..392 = 32.5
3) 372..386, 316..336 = 32.5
